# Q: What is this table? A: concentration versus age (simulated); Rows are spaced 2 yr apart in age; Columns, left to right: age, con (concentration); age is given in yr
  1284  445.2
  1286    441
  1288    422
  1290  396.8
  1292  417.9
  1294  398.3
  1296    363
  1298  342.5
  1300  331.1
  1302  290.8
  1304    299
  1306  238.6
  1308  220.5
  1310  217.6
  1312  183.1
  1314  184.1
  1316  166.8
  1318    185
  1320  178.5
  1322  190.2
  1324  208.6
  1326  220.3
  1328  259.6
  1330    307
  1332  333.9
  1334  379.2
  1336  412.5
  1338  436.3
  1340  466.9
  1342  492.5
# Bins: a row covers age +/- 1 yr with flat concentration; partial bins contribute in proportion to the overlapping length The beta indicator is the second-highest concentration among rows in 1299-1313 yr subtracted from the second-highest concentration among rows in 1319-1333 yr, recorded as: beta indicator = 8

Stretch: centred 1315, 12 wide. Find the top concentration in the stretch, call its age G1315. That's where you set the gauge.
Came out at 1310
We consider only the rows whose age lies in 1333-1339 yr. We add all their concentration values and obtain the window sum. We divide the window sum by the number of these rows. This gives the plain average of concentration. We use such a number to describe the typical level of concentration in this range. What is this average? 409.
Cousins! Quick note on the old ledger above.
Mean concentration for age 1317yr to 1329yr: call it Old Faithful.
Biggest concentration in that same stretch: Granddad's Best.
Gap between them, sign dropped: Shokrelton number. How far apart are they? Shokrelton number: 53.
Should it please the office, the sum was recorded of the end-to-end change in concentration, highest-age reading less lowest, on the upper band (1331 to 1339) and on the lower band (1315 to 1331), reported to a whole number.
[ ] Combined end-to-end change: 243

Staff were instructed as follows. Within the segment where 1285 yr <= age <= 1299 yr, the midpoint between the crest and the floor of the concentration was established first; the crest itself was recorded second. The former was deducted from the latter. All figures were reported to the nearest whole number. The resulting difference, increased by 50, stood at 99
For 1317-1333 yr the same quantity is 128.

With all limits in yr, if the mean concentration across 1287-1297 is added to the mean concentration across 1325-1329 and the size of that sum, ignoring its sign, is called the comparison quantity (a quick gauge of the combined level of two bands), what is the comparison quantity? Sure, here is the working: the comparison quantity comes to 640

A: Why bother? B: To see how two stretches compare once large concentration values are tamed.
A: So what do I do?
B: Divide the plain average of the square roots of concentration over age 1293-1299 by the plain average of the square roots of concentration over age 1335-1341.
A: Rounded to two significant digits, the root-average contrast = 0.92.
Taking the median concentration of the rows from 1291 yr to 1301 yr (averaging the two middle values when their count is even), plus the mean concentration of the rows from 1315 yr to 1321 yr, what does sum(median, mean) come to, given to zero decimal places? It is 540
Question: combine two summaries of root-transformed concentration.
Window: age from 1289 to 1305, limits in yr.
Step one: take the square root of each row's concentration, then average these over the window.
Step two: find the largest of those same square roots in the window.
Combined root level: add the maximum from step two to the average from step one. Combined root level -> 39.2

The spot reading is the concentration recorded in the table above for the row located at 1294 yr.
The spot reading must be 398.3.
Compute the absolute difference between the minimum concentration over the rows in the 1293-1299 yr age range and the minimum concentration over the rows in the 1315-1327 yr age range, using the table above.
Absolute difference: 176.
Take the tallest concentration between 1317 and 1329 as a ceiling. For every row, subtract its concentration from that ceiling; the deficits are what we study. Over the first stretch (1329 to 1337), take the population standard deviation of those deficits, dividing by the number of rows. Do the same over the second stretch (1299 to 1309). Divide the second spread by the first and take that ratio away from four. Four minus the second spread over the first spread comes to 3.0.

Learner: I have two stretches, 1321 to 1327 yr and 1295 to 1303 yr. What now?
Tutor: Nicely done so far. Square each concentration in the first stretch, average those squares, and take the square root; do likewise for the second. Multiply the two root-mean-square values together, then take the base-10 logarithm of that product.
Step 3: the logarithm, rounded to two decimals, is 4.84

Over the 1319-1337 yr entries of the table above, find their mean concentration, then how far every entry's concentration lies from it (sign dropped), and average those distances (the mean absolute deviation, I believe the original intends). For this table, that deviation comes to 72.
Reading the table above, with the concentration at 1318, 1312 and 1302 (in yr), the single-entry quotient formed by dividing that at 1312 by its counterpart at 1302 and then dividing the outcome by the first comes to 0.0034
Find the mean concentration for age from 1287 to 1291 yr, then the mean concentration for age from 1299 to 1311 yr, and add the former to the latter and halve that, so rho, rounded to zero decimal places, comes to 338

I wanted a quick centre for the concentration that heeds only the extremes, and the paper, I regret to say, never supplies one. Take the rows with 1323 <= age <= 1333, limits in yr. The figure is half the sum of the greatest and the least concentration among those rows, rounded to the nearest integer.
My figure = 271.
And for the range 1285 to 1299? 392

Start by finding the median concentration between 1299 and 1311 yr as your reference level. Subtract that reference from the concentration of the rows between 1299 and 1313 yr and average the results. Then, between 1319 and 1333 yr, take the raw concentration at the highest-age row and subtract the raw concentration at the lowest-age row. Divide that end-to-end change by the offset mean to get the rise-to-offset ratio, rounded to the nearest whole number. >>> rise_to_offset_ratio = -15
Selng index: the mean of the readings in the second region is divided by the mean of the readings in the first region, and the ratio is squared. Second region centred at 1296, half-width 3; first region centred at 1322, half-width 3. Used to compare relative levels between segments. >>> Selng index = 3.7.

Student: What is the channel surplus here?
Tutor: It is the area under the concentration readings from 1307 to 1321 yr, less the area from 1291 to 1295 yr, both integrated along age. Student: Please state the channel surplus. 1039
